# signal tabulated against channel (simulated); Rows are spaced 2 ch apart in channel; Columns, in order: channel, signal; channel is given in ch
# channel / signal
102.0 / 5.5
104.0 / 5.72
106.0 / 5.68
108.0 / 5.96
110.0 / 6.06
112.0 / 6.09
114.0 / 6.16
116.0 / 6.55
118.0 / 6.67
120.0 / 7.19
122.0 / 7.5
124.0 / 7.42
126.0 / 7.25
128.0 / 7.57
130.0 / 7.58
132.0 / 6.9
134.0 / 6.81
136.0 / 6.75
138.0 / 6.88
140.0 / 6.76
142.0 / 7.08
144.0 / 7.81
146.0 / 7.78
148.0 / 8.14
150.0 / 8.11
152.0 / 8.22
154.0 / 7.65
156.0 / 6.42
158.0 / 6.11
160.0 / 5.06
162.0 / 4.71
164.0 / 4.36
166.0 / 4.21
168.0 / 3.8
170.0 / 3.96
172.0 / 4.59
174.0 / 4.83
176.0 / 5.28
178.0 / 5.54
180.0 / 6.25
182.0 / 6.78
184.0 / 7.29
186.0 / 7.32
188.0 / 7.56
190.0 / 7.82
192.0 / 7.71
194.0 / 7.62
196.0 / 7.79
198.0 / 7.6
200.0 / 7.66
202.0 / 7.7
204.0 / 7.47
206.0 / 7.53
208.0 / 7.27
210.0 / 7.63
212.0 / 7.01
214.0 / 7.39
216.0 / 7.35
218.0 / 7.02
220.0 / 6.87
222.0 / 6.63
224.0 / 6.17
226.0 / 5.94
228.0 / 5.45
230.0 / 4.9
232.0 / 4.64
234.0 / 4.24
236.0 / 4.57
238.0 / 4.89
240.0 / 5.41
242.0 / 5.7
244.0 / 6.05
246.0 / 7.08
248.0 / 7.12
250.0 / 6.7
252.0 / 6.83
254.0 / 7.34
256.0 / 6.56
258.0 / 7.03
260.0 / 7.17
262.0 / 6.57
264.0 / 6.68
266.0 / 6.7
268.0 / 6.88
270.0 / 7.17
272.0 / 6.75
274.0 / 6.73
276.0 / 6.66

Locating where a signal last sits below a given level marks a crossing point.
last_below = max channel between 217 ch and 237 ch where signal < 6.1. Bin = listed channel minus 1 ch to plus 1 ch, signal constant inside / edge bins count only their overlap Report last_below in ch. 236.0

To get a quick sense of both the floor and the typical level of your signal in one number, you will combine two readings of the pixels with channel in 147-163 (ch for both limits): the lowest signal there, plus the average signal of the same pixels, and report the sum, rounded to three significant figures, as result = 11.5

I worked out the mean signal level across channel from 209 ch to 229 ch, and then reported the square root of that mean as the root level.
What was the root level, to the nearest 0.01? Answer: 2.60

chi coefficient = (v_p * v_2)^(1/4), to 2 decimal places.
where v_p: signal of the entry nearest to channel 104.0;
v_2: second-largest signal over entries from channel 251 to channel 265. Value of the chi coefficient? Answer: 2.53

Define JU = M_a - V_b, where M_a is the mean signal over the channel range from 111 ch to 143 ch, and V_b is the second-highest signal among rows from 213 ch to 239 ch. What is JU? -0.40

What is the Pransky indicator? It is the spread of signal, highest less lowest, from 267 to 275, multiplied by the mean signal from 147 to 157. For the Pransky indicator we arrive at 3.4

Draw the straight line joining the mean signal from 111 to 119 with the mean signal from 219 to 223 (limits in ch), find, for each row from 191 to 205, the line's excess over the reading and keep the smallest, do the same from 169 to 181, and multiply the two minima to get -0.4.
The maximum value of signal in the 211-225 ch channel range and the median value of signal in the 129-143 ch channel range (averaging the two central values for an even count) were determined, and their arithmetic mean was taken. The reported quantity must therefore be 7.1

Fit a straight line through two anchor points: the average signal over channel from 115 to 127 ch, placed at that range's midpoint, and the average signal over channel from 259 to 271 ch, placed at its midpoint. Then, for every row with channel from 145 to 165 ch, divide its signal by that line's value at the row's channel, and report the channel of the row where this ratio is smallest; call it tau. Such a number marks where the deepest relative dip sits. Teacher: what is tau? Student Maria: 164.0 ch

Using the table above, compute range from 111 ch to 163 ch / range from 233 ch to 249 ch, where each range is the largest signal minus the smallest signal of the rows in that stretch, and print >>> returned 1.2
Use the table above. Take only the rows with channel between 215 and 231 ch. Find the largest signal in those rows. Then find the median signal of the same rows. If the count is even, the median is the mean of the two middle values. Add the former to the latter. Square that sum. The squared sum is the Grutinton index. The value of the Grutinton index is 189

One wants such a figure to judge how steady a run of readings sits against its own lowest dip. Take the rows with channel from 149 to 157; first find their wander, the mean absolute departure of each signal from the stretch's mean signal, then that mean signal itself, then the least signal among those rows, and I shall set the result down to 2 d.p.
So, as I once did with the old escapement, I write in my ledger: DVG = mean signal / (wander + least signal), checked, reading 1.08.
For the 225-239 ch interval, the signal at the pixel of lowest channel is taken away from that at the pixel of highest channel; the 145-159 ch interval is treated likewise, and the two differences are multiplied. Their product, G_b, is 1.8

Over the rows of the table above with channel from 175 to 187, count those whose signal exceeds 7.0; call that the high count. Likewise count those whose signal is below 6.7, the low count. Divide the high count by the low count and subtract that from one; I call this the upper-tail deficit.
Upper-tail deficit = 0.3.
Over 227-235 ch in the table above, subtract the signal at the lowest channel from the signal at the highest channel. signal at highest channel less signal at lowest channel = -1.2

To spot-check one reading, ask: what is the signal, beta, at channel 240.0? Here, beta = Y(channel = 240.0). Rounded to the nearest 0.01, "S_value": 5.41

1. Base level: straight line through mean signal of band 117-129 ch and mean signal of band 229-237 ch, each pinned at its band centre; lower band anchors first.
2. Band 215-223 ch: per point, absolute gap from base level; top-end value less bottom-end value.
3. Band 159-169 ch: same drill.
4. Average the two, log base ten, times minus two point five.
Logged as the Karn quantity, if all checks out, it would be 1.52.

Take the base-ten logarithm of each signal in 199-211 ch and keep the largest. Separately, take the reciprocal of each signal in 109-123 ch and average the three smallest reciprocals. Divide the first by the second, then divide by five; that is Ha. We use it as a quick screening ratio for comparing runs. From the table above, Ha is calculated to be 1.26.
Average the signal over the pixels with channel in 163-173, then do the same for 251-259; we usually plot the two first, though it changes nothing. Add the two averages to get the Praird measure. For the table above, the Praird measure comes 11.1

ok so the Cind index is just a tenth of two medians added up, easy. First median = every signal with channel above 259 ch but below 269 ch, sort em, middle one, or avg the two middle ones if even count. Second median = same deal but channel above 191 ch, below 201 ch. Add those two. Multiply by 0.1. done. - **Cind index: 1.44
